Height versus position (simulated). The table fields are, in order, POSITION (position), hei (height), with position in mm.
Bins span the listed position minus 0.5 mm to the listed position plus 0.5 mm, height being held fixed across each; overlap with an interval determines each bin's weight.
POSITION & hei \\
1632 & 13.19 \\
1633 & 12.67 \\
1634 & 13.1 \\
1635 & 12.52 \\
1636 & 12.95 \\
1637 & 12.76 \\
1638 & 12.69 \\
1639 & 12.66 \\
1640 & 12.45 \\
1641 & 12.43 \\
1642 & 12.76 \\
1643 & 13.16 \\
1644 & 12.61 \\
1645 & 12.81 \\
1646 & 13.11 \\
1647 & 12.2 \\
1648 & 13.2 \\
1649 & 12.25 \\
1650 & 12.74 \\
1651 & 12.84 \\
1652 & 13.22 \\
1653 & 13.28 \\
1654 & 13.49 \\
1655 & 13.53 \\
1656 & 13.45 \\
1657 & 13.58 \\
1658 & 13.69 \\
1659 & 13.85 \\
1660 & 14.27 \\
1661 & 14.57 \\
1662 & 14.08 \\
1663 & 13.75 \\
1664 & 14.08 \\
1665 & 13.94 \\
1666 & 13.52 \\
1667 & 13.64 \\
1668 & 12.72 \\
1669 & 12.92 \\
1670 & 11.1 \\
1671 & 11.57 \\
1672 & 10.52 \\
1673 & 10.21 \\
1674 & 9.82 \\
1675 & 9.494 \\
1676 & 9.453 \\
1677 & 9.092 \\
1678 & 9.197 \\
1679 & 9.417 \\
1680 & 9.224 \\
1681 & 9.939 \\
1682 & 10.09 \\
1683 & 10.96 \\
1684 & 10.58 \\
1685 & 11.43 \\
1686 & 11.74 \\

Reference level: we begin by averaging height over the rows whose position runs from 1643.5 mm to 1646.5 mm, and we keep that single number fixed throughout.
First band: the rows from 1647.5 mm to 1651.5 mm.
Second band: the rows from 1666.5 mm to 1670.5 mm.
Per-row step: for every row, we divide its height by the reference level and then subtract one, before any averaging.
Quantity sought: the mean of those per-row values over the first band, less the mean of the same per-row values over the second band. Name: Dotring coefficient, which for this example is 0.0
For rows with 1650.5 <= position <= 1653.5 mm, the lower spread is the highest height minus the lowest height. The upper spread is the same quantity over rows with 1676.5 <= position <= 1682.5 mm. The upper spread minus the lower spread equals 0.56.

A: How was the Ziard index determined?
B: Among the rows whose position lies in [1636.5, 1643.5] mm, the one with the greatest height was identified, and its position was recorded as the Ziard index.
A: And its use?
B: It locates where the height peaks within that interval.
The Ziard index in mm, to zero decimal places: 1643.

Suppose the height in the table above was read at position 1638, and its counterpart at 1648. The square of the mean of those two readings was 168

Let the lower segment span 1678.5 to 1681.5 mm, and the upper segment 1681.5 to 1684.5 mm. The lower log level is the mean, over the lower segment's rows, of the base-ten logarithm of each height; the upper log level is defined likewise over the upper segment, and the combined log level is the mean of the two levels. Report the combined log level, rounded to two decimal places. 1.00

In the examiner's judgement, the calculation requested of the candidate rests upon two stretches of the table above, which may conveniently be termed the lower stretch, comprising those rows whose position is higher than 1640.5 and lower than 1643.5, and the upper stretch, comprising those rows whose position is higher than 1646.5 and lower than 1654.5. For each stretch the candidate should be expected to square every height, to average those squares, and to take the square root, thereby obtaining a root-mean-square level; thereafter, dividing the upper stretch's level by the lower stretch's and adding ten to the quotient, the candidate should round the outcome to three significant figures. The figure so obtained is 11.0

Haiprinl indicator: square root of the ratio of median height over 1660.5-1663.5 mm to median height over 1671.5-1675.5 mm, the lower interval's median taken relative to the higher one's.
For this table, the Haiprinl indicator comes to 1.19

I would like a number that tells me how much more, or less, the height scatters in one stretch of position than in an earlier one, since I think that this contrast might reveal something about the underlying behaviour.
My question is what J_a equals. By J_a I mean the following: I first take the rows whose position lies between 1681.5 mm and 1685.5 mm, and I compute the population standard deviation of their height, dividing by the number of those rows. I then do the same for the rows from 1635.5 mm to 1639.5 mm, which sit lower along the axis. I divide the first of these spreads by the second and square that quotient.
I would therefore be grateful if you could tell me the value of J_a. 19.1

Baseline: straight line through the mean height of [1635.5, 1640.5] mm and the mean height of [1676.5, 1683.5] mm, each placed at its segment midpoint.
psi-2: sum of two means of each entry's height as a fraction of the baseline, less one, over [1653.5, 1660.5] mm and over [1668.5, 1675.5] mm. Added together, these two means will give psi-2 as 0.26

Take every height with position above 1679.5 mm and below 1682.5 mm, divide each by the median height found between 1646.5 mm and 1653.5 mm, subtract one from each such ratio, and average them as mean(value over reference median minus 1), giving -0.24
